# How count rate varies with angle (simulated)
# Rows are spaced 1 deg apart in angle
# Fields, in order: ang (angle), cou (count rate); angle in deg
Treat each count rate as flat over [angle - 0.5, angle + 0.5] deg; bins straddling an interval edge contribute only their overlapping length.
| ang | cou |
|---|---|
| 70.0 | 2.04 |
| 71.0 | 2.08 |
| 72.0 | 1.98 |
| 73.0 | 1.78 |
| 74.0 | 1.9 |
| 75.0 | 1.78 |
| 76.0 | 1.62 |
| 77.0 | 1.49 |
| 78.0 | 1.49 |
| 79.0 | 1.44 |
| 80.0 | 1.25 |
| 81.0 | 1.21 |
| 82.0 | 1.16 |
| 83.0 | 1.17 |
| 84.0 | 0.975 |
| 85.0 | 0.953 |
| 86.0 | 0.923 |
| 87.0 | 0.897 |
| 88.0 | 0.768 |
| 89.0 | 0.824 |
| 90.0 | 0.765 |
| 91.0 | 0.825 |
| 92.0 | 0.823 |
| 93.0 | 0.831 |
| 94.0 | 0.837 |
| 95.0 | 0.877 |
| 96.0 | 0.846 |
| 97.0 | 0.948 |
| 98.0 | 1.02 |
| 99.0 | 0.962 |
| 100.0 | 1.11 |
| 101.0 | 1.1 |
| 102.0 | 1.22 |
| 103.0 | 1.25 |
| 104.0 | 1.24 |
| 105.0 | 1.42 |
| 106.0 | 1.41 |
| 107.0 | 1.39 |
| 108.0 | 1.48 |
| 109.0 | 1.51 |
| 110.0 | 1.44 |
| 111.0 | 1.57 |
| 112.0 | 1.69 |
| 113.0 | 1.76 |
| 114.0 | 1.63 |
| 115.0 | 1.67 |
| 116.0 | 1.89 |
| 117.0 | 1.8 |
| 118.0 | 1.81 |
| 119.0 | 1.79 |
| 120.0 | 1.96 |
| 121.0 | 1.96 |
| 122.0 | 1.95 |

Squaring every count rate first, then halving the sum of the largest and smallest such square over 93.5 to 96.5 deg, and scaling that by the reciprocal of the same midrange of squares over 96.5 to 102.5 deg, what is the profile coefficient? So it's 0.62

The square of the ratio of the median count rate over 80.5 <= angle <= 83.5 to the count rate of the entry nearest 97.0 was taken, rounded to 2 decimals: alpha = 1.52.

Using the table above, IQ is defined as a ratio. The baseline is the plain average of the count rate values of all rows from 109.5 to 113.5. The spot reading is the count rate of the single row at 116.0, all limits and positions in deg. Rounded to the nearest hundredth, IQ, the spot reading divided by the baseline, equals 1.17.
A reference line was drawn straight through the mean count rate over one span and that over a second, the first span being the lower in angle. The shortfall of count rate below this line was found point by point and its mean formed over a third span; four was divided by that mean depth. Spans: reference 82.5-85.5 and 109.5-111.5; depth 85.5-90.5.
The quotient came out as 15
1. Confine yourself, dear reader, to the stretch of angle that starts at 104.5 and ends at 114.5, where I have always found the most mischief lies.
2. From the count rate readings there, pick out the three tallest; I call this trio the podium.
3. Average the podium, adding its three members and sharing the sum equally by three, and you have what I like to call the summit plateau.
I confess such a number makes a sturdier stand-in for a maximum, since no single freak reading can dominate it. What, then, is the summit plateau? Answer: 1.7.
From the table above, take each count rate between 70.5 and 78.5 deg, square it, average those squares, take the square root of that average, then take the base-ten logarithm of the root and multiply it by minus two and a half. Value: -0.62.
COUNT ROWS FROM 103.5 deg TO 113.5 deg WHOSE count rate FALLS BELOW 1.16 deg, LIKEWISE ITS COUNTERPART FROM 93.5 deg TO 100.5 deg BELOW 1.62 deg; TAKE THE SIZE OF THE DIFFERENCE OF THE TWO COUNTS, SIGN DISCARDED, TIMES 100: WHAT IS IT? 700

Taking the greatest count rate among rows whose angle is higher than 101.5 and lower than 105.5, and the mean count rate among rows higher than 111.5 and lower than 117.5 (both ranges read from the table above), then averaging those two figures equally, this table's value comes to 1.58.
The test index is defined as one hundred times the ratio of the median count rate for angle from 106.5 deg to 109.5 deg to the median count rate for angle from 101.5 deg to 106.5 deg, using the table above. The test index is 118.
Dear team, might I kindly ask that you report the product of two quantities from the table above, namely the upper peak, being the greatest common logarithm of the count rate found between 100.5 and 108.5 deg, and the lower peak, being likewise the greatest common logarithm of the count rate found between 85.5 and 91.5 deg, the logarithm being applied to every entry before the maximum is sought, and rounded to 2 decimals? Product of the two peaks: -0.01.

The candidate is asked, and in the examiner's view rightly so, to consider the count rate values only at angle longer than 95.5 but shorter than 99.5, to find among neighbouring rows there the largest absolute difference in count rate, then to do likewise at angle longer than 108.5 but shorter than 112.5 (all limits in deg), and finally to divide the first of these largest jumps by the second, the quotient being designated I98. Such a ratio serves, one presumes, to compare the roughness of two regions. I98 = 0.78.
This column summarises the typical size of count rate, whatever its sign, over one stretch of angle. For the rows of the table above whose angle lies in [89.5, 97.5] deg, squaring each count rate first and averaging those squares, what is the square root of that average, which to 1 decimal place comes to 0.8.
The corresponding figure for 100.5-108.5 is 1.3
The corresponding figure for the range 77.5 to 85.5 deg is 1.2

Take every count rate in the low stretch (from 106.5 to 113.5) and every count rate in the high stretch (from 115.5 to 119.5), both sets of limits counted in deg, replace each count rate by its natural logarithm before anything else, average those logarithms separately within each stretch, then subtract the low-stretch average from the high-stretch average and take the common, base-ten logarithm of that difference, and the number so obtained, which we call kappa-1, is -0.78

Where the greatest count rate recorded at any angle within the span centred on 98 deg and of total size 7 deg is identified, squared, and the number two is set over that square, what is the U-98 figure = 1.62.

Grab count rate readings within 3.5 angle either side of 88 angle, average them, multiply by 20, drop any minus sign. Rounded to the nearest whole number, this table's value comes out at 17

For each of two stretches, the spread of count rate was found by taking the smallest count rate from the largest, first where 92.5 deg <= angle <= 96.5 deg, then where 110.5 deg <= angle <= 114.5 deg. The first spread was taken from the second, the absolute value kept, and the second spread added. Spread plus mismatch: 0.33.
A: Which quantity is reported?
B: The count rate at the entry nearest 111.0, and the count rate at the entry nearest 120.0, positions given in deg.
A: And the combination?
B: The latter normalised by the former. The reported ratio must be 1.25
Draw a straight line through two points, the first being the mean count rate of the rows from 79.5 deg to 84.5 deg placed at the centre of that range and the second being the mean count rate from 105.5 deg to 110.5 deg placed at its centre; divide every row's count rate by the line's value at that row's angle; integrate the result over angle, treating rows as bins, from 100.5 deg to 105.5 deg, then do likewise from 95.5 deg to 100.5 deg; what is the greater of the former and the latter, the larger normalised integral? 4.5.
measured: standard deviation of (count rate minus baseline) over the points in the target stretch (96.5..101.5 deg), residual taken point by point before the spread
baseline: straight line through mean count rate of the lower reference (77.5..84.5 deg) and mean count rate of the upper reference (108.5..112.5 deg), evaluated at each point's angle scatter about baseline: 0.06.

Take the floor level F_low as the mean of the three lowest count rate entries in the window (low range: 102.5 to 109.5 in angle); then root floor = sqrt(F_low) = 1.14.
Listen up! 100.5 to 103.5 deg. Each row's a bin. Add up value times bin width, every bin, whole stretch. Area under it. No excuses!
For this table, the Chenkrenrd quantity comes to 3.6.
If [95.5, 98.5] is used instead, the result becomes 2.8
